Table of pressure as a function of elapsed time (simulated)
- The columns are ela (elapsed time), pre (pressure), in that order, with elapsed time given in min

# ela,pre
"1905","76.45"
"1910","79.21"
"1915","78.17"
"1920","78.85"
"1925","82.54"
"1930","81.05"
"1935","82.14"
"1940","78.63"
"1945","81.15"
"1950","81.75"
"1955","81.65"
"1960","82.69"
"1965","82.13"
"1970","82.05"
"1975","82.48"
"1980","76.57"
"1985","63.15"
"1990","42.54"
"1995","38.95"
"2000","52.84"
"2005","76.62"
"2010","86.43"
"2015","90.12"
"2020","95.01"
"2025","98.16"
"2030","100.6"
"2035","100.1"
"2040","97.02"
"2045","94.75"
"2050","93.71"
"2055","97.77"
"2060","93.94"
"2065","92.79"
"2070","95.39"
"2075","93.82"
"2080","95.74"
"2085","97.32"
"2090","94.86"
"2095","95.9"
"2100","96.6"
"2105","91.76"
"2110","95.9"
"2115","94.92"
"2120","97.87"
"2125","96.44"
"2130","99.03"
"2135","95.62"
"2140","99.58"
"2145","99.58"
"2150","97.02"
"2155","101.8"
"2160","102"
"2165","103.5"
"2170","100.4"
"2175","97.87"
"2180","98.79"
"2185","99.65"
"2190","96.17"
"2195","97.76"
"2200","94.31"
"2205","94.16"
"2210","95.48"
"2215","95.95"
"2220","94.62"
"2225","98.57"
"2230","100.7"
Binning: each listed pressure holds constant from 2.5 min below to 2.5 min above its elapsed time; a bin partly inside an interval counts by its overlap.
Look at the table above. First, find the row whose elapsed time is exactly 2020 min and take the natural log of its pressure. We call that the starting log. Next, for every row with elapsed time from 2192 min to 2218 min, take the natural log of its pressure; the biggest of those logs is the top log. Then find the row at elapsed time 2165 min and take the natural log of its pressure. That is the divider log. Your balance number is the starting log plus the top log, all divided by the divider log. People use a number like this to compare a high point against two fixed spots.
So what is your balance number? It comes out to 1.97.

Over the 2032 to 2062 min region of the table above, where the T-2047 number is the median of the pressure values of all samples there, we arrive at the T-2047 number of 95.9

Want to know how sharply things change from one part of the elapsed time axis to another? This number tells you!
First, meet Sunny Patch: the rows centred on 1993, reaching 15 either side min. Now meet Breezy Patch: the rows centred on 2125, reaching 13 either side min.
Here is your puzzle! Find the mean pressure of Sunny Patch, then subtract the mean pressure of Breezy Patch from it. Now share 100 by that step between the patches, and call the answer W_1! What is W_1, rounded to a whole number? -3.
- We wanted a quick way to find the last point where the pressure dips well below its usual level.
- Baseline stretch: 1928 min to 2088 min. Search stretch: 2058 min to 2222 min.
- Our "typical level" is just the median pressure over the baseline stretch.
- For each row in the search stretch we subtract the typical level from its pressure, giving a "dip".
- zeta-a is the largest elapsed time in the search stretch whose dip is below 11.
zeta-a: 2220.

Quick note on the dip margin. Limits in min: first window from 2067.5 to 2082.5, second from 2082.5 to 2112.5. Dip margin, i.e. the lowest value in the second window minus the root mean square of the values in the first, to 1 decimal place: -3.2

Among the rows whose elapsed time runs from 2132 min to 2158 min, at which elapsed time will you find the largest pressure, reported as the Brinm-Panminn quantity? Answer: 2155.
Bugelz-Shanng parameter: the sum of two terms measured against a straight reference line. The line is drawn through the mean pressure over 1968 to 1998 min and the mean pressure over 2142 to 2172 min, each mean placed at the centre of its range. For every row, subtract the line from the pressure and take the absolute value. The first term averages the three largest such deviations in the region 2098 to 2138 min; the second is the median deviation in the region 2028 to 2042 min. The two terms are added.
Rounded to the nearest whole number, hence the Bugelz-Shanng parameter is 31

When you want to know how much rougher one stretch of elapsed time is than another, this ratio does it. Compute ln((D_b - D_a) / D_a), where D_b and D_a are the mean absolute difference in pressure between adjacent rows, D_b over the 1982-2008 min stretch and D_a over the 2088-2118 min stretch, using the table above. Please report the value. 1.7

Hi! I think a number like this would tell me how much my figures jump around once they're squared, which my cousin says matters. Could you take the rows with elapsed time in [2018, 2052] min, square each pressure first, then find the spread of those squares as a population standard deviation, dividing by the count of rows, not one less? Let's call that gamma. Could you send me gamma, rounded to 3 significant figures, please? 486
